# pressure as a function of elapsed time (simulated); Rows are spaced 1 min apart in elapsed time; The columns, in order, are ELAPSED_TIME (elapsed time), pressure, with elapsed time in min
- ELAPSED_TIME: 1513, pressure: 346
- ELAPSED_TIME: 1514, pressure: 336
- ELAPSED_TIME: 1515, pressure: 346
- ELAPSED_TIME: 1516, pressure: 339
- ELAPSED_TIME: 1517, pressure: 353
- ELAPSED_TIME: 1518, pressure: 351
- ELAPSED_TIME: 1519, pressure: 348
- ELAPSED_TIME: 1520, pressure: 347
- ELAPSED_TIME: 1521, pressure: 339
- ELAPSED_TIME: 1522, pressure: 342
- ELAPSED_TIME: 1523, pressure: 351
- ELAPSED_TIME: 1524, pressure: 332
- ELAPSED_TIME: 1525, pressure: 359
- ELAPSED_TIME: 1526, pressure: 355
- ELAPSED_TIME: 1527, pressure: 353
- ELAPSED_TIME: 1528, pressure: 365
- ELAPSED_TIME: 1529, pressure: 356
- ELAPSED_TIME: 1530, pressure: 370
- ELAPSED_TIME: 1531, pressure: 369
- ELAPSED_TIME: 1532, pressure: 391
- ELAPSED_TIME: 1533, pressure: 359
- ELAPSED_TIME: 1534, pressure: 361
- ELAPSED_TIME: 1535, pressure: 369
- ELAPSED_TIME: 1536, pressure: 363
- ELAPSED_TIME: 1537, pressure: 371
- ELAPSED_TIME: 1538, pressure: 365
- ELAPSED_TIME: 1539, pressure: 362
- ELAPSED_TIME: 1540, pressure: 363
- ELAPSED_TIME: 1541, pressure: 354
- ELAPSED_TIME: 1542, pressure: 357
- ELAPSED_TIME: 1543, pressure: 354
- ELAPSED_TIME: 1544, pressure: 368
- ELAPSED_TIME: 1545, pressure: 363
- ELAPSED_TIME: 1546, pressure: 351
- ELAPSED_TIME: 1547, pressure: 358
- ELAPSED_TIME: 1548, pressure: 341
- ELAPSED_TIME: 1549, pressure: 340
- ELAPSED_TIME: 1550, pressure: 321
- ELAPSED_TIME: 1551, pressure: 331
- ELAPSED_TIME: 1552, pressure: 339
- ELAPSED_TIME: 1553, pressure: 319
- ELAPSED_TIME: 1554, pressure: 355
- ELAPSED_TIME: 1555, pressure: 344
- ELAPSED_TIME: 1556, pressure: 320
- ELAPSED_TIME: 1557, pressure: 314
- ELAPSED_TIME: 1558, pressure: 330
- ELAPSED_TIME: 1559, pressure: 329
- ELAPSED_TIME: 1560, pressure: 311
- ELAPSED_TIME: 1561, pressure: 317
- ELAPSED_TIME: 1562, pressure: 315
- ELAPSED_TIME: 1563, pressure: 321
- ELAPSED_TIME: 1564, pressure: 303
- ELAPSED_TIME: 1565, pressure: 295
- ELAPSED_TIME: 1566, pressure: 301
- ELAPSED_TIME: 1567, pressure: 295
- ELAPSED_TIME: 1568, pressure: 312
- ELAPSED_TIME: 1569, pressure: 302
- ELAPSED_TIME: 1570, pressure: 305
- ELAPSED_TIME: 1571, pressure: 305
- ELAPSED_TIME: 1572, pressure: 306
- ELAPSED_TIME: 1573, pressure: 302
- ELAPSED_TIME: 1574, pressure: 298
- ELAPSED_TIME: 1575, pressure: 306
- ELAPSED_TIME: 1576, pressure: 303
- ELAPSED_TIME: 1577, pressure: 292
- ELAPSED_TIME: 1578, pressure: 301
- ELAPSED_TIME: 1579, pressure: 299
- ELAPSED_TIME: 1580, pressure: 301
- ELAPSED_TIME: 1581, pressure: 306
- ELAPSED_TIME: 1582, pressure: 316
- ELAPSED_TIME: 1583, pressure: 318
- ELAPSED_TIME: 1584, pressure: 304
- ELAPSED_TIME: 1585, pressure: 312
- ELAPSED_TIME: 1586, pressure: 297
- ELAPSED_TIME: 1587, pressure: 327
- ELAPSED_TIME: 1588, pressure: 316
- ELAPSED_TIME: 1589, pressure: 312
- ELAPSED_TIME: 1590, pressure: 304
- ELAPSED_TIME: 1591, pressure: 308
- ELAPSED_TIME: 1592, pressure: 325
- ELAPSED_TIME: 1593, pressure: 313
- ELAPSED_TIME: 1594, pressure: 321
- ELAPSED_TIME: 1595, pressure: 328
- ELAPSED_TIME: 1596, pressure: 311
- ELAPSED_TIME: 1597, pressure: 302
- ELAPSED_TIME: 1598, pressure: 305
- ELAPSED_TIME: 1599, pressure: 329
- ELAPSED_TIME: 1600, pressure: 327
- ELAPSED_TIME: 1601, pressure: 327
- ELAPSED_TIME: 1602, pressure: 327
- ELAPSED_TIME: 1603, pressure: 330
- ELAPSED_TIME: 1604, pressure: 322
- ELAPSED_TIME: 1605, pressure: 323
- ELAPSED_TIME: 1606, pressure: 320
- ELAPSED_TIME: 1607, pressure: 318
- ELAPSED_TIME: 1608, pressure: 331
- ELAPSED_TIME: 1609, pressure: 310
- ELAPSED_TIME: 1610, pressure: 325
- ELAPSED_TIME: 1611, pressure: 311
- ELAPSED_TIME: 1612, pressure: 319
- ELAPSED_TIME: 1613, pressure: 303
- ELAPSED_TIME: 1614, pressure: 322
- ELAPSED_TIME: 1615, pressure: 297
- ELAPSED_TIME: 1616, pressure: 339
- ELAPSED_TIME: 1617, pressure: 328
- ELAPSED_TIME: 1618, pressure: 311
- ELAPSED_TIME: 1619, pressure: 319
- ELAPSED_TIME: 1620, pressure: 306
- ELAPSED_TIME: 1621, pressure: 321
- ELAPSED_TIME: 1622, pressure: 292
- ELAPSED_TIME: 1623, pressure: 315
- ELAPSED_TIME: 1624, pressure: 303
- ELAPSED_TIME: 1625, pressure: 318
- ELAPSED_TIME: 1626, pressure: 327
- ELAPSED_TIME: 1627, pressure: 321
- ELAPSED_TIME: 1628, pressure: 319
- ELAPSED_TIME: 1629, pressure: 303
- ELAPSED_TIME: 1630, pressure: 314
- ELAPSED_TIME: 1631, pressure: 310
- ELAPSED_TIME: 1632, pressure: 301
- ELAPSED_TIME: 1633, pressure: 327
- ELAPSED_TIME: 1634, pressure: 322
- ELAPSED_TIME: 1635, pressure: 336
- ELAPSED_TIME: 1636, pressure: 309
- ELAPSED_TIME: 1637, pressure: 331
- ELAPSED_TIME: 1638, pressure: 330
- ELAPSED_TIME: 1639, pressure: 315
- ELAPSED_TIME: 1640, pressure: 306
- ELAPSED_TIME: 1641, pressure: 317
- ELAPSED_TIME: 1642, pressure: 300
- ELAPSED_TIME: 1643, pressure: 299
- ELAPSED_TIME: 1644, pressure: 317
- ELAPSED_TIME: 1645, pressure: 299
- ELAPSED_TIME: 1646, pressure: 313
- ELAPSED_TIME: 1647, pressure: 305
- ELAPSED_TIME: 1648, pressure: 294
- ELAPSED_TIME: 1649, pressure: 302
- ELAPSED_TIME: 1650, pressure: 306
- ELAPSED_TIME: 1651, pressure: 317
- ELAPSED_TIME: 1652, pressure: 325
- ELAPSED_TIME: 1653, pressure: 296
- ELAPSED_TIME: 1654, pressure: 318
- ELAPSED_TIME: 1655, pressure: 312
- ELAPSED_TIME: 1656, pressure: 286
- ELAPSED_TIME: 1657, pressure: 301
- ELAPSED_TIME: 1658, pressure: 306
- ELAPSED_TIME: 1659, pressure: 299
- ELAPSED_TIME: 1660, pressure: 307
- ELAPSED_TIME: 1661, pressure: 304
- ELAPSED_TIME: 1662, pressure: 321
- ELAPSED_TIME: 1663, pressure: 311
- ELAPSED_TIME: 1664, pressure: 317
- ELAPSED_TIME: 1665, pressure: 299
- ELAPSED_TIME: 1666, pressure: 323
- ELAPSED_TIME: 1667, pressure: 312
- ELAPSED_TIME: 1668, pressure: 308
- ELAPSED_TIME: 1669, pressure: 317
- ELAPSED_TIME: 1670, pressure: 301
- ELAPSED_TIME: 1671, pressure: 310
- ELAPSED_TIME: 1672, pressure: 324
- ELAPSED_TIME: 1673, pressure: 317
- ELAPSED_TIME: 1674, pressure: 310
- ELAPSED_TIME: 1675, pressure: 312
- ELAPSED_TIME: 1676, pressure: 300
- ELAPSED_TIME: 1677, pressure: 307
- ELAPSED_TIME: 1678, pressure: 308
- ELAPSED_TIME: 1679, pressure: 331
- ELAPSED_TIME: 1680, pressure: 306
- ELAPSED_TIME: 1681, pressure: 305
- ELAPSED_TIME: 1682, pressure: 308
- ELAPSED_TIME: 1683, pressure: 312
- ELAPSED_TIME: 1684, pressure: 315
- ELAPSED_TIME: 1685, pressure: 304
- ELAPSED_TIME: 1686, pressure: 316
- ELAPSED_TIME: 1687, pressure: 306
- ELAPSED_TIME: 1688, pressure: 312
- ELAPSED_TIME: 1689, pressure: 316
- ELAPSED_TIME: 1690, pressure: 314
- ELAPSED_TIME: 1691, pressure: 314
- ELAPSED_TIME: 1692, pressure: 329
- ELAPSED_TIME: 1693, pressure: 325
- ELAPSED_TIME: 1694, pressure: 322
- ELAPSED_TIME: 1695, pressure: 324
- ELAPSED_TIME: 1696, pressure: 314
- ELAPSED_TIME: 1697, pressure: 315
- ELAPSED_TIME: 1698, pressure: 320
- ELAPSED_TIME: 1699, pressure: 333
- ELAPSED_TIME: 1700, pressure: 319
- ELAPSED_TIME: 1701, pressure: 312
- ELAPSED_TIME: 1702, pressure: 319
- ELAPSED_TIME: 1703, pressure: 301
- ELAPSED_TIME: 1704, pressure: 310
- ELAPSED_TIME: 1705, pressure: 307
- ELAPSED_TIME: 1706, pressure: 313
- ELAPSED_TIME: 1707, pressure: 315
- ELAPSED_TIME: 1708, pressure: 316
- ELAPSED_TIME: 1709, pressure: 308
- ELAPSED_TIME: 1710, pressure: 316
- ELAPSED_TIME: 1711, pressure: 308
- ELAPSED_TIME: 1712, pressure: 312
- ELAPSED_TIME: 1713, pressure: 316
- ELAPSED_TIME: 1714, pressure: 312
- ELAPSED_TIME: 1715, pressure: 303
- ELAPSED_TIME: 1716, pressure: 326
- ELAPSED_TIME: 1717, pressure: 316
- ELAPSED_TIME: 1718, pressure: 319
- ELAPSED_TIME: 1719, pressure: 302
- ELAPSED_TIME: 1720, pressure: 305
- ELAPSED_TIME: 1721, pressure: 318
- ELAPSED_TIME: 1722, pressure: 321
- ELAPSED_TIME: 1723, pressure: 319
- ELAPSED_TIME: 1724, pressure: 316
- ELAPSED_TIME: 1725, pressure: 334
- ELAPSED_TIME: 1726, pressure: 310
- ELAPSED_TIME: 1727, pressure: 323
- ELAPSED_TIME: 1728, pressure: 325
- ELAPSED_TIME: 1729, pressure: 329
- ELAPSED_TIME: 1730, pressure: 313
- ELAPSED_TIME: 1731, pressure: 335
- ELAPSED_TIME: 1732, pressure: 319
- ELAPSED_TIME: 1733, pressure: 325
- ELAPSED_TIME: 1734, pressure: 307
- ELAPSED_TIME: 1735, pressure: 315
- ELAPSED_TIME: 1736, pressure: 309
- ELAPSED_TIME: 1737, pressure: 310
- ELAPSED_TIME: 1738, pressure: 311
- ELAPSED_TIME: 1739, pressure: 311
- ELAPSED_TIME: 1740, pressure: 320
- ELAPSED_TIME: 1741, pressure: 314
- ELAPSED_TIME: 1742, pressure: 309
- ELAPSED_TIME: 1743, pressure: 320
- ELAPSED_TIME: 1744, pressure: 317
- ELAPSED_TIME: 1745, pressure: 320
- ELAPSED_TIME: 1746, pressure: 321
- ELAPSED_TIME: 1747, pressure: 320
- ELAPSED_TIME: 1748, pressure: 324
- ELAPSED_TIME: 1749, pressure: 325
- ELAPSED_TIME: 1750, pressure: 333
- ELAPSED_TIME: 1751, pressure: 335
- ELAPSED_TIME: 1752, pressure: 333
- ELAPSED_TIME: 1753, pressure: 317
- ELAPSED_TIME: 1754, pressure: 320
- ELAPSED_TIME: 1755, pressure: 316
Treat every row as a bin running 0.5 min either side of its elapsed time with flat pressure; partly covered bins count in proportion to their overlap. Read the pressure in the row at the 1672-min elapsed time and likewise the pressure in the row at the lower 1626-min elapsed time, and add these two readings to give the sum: 651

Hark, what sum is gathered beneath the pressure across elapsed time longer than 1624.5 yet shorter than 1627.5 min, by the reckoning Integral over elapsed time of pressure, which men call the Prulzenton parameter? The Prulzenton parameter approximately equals 966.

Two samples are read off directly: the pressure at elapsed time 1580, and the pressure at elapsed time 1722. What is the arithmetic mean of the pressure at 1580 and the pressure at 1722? 311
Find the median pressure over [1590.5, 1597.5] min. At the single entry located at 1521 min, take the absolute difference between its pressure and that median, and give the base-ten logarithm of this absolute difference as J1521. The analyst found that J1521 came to 1.4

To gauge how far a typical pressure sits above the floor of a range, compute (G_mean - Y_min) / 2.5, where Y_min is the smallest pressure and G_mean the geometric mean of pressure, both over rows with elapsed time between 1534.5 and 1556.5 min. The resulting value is 12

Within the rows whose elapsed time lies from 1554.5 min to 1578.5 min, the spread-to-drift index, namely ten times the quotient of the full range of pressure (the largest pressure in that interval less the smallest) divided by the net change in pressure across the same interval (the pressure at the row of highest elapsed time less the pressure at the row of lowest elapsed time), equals -12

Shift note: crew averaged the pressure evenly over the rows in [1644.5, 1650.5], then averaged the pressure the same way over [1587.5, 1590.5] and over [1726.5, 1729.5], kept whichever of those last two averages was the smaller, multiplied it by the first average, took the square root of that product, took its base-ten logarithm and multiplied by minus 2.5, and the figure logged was -6.22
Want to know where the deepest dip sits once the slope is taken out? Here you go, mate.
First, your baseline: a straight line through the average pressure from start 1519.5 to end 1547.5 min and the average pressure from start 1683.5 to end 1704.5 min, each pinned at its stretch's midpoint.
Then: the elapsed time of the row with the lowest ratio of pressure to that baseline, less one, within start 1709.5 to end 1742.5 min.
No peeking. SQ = 1715 min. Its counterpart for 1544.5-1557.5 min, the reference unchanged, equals 1557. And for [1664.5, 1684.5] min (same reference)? 1665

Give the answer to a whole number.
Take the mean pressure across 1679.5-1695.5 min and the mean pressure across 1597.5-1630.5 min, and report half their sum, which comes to 316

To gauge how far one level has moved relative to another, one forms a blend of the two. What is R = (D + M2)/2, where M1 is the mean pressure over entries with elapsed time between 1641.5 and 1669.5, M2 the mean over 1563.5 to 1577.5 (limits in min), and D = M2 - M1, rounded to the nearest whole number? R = 148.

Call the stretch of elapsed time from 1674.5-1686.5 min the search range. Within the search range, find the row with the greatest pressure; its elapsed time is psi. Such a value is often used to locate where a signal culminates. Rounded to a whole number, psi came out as 1679 min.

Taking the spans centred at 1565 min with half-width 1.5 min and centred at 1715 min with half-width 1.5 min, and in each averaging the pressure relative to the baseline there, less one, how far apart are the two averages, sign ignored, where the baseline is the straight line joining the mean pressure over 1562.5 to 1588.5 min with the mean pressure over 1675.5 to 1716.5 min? 0.012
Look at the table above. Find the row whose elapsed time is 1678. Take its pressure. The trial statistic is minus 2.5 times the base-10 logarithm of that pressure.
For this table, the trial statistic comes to -6.22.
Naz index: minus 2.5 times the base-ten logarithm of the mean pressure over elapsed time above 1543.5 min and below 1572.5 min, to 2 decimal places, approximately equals -6.28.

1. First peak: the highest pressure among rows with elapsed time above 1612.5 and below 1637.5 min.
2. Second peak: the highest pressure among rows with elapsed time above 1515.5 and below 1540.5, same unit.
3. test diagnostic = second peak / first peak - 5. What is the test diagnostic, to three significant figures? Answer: -3.85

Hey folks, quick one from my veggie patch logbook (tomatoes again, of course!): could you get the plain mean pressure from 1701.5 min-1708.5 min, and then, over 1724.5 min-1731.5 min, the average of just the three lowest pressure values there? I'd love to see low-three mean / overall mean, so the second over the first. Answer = 1.01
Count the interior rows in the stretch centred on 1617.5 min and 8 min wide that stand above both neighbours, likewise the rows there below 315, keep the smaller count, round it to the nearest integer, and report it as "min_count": 2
